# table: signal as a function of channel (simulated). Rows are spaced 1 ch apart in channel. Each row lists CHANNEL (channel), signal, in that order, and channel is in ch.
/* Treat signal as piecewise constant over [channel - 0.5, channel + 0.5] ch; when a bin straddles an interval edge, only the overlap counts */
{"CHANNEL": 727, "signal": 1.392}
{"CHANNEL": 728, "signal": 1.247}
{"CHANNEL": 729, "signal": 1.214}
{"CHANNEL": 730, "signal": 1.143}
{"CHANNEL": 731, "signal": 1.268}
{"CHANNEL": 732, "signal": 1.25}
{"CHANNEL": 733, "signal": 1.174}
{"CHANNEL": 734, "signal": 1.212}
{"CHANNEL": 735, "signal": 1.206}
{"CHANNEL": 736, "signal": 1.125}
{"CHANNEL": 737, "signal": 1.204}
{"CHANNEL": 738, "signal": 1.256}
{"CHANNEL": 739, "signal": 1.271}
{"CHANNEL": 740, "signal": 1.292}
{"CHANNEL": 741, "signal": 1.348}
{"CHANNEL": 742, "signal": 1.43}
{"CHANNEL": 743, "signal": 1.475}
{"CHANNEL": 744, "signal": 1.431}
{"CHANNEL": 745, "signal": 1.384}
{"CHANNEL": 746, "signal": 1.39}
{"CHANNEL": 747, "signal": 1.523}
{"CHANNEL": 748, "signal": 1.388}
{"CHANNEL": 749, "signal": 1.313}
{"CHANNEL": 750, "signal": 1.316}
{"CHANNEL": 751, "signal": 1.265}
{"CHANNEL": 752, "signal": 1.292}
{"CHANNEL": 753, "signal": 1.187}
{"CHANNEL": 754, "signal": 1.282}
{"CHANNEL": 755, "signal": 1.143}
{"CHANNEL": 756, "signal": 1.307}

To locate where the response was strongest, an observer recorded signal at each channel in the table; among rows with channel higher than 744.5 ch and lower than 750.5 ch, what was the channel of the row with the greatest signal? 747 ch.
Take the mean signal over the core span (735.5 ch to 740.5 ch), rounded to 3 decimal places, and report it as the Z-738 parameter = 1.230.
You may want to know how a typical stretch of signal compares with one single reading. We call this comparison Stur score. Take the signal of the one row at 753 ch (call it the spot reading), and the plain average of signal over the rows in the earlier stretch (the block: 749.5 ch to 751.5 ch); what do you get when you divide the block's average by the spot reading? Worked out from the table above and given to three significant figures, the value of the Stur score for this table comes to 1.09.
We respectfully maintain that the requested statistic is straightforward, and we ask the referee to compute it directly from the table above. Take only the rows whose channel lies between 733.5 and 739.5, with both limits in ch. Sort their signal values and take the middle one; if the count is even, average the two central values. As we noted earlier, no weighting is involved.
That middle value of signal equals 1.21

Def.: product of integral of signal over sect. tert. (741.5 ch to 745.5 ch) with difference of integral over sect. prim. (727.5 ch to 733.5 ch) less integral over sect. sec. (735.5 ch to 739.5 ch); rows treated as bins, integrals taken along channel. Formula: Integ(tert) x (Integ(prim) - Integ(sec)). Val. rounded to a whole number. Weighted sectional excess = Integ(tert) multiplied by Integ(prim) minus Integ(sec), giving 14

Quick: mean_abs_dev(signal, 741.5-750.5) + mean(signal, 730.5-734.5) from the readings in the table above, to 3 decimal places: 1.279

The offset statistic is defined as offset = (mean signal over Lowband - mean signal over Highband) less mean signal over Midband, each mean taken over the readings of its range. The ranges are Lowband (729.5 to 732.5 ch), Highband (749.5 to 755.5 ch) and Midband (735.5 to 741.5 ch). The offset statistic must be -1.28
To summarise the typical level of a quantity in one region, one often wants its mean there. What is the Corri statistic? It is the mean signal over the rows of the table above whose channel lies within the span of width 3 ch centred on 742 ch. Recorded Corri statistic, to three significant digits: 1.42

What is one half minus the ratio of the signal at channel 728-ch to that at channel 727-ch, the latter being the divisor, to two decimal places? -0.40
